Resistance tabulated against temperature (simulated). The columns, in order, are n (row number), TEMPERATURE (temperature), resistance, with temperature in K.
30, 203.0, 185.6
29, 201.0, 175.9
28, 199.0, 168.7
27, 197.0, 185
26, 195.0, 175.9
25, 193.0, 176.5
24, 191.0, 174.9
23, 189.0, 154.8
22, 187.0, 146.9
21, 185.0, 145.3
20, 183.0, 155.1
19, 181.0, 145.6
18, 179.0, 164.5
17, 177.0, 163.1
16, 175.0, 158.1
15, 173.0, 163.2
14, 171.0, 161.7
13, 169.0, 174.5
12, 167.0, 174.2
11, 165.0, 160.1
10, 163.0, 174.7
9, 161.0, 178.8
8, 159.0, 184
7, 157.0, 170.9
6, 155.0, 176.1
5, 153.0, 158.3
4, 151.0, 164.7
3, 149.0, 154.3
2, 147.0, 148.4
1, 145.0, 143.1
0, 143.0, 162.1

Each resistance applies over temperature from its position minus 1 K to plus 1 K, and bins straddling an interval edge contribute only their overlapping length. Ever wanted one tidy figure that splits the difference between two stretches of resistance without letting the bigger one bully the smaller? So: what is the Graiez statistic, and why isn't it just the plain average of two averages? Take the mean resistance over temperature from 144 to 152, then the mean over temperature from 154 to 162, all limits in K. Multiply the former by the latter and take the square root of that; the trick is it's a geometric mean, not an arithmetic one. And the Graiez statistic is 165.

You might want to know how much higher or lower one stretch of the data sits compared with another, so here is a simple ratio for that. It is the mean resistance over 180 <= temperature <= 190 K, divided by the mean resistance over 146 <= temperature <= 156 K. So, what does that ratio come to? 0.93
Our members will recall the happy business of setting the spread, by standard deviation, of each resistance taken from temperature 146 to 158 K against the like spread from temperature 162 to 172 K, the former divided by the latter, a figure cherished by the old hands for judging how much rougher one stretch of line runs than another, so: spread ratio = 1.4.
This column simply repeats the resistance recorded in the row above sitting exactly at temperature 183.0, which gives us 155.1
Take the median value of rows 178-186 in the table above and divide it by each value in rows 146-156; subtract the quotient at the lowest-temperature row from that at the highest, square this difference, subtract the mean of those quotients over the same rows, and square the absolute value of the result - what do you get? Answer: 0.84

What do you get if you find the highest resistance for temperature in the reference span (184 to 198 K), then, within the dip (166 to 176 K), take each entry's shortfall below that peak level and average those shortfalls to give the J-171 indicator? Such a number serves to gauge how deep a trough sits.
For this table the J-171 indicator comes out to 19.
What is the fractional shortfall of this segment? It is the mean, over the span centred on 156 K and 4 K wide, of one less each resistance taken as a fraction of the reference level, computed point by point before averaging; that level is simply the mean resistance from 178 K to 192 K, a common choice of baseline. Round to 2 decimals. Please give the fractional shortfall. -0.12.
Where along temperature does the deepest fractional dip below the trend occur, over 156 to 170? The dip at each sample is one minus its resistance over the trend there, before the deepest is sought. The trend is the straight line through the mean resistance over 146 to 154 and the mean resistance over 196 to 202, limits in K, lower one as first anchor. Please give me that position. 165.0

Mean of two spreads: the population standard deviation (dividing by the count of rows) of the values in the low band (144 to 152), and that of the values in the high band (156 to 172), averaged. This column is 7.8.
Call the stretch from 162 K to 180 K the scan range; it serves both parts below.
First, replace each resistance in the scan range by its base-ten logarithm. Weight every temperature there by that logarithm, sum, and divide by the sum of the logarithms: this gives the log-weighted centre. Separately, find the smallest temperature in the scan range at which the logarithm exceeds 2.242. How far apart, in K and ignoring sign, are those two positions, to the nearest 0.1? 8.0 K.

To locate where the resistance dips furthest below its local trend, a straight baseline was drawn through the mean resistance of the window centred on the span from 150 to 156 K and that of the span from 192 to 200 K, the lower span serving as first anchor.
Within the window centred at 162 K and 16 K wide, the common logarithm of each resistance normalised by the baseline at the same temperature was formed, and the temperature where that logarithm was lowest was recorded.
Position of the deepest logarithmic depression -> 165.0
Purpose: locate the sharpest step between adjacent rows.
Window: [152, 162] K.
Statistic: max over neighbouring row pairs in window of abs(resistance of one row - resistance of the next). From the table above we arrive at 17.8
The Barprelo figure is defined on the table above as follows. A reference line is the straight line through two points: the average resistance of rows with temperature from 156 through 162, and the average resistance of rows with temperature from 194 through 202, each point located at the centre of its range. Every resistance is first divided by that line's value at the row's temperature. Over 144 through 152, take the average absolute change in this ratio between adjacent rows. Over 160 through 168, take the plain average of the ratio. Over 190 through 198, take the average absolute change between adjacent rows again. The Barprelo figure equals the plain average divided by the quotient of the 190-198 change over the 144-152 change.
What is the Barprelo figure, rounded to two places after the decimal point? 1.83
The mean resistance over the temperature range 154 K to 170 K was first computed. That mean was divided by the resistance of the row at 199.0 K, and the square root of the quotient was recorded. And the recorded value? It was 1.02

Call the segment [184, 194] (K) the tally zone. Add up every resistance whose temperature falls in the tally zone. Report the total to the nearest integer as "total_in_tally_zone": 798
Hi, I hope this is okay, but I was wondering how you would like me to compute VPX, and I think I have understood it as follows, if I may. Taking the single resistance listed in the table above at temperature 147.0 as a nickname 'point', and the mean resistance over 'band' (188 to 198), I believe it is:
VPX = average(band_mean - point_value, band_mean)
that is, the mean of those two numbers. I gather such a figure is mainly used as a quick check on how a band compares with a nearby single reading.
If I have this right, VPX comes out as 99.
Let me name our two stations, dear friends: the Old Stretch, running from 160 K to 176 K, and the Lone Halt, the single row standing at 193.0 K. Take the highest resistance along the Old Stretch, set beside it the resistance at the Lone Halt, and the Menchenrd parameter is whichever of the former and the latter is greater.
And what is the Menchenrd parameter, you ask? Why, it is 179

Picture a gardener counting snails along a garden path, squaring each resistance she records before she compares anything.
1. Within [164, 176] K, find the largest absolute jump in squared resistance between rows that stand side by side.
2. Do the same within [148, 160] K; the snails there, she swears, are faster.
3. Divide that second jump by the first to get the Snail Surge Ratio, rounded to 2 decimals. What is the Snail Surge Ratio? 1.26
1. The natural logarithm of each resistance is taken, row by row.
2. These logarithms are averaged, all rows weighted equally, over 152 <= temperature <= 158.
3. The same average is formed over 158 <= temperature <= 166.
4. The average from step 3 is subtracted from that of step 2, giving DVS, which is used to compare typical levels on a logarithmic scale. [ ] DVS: -0.03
